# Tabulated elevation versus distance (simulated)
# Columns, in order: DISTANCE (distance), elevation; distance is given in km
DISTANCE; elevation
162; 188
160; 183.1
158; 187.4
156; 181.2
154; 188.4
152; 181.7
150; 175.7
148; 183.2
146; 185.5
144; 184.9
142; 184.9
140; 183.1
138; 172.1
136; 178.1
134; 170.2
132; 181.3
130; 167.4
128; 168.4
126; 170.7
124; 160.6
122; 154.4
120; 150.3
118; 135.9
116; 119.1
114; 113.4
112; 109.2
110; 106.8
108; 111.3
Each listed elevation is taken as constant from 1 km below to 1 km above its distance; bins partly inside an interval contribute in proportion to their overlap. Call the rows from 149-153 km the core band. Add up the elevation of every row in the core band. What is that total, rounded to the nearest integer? 357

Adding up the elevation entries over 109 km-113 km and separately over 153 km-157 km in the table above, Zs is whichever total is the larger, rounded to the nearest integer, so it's 370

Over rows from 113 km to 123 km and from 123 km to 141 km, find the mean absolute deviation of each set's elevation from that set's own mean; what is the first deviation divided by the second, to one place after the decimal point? 2.6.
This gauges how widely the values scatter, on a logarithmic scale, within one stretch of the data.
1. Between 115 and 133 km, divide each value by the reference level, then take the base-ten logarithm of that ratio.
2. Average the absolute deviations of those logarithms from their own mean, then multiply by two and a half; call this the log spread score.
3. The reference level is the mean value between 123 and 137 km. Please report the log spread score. 0.11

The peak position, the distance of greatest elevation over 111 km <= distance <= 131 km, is 126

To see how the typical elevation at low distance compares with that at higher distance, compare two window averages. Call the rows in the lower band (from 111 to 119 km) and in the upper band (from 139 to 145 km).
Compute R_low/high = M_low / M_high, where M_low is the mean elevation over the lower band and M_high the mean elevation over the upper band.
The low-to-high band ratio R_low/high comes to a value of 0.65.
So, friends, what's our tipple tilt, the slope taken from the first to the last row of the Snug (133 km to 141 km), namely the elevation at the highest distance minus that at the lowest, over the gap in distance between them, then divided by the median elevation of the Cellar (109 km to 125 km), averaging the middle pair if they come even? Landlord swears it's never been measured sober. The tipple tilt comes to 0.0169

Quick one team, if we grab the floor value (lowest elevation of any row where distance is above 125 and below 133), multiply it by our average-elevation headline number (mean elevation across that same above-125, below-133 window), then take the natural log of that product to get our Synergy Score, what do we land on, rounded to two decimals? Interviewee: 10.27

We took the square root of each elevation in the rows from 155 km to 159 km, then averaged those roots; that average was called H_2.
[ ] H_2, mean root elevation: 13.6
